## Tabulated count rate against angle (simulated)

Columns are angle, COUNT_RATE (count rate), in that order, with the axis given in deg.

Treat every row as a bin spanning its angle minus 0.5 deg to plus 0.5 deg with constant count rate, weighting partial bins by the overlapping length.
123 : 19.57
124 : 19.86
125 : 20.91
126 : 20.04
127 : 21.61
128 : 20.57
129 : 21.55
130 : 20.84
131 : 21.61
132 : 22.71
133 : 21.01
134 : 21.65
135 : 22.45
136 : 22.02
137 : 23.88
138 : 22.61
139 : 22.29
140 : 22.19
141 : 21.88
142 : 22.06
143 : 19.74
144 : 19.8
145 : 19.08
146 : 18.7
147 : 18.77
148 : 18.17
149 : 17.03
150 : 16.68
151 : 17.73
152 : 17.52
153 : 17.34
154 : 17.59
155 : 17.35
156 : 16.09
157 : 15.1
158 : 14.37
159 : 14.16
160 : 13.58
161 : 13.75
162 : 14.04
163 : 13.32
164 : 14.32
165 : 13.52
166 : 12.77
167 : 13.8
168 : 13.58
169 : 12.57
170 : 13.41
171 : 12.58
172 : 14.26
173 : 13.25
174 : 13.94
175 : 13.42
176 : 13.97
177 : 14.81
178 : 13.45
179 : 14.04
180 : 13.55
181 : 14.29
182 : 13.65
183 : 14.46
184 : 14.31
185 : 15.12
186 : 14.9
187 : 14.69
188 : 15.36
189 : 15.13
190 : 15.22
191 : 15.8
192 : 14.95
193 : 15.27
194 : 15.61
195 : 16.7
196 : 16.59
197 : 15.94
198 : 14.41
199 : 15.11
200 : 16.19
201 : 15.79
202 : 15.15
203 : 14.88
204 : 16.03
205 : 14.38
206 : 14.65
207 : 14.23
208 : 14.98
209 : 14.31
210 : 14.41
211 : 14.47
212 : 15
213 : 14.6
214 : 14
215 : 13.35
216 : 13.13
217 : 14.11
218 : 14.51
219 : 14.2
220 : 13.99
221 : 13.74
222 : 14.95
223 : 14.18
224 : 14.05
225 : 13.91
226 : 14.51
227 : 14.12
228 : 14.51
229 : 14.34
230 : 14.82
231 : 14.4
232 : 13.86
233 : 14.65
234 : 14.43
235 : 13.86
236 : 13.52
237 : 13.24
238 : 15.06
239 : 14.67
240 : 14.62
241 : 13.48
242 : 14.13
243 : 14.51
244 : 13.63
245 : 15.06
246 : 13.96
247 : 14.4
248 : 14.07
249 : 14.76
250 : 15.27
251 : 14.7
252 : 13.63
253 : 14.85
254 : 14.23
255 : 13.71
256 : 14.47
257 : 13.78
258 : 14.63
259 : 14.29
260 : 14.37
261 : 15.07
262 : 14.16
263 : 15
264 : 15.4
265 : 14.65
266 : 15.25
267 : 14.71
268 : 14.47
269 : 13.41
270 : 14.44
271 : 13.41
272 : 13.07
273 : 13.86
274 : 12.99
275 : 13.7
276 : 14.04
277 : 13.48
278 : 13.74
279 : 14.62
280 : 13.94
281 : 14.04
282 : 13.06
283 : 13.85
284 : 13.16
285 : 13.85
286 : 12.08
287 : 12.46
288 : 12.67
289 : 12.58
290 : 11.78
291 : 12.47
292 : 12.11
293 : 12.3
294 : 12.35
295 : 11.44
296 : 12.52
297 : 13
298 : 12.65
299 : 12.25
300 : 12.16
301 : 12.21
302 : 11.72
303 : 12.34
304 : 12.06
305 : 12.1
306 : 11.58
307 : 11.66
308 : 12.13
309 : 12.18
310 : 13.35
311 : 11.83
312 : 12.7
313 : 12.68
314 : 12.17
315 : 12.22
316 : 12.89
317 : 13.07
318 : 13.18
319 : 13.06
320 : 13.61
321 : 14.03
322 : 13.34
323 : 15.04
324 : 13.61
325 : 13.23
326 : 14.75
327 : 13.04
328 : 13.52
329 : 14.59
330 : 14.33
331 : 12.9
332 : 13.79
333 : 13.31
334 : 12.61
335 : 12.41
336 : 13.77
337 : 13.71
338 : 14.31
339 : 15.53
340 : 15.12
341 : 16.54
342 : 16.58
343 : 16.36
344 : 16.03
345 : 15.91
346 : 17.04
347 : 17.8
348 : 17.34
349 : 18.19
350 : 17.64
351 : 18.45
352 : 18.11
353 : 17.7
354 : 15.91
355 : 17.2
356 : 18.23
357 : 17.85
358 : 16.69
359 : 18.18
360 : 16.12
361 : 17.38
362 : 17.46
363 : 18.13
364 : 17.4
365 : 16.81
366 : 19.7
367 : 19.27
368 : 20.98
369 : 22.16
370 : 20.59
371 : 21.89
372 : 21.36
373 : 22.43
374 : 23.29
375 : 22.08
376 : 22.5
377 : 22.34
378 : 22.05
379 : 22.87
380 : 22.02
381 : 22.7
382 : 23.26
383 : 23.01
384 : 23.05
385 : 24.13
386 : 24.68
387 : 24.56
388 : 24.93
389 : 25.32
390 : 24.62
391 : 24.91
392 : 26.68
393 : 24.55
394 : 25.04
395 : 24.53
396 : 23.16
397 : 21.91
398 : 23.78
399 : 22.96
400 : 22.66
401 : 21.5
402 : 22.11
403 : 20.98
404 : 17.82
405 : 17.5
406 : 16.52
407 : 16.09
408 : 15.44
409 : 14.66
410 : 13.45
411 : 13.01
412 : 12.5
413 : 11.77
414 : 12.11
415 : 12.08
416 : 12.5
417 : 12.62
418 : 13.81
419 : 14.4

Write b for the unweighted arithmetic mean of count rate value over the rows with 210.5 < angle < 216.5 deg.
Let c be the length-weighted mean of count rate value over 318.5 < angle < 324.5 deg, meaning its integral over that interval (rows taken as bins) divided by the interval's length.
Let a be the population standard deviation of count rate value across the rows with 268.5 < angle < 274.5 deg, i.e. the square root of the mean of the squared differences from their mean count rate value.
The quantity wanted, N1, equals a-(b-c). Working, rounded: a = 0.5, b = 14.1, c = 13.8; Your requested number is 0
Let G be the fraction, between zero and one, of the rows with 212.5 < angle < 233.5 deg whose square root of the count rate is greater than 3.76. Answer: 0.52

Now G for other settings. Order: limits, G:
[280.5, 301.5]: 0.00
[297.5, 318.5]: 0.00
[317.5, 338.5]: 0.24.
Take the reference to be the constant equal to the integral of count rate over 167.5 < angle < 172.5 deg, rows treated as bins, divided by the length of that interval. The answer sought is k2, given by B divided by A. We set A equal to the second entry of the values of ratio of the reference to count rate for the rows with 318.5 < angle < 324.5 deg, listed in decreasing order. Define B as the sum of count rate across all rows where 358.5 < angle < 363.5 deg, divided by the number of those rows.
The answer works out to 17.5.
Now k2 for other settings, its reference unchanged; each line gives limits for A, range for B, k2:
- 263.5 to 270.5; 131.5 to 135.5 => 23.9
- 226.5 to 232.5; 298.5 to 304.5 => 12.9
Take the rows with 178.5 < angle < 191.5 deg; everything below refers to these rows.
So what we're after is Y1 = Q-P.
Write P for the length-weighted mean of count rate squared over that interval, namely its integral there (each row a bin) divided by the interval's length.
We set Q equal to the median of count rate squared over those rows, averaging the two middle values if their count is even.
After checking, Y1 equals 0.6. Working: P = 215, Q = 216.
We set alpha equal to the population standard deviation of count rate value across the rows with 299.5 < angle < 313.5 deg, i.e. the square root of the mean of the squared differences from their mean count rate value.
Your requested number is 0.46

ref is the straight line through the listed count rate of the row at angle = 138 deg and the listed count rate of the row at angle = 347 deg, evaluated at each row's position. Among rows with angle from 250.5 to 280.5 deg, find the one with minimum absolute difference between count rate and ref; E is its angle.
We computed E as 264 deg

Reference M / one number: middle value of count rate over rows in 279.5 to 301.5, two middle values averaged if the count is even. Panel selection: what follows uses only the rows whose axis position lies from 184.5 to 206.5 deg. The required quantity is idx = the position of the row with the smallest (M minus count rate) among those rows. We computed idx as 195 deg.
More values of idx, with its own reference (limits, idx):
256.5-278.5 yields 264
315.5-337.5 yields 323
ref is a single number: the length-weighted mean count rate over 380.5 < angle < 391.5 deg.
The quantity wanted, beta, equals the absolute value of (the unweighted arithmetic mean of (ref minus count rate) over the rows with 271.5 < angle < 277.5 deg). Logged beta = 10.6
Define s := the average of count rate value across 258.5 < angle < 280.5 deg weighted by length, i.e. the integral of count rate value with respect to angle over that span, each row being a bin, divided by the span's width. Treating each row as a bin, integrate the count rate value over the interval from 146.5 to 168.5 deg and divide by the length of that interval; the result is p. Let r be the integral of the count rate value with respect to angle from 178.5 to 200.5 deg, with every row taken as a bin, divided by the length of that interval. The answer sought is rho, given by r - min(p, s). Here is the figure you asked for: 1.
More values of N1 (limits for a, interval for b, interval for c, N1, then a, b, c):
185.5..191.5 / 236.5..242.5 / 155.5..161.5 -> 1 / 0.4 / 14.2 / 14.5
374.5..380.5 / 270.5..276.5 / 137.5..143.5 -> 9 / 0.3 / 13.5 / 21.8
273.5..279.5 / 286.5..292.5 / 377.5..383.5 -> 11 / 0.5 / 12.3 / 22.7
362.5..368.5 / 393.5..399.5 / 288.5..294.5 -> -10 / 1.4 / 23.6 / 12.3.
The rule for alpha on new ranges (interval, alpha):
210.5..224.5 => 0.51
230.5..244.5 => 0.53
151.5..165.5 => 1.60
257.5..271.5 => 0.57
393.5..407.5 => 2.88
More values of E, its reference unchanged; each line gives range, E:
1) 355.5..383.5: 362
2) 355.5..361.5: 361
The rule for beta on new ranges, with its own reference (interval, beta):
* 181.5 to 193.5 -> 9.2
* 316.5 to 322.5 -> 10.7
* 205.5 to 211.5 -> 9.6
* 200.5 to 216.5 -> 9.5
